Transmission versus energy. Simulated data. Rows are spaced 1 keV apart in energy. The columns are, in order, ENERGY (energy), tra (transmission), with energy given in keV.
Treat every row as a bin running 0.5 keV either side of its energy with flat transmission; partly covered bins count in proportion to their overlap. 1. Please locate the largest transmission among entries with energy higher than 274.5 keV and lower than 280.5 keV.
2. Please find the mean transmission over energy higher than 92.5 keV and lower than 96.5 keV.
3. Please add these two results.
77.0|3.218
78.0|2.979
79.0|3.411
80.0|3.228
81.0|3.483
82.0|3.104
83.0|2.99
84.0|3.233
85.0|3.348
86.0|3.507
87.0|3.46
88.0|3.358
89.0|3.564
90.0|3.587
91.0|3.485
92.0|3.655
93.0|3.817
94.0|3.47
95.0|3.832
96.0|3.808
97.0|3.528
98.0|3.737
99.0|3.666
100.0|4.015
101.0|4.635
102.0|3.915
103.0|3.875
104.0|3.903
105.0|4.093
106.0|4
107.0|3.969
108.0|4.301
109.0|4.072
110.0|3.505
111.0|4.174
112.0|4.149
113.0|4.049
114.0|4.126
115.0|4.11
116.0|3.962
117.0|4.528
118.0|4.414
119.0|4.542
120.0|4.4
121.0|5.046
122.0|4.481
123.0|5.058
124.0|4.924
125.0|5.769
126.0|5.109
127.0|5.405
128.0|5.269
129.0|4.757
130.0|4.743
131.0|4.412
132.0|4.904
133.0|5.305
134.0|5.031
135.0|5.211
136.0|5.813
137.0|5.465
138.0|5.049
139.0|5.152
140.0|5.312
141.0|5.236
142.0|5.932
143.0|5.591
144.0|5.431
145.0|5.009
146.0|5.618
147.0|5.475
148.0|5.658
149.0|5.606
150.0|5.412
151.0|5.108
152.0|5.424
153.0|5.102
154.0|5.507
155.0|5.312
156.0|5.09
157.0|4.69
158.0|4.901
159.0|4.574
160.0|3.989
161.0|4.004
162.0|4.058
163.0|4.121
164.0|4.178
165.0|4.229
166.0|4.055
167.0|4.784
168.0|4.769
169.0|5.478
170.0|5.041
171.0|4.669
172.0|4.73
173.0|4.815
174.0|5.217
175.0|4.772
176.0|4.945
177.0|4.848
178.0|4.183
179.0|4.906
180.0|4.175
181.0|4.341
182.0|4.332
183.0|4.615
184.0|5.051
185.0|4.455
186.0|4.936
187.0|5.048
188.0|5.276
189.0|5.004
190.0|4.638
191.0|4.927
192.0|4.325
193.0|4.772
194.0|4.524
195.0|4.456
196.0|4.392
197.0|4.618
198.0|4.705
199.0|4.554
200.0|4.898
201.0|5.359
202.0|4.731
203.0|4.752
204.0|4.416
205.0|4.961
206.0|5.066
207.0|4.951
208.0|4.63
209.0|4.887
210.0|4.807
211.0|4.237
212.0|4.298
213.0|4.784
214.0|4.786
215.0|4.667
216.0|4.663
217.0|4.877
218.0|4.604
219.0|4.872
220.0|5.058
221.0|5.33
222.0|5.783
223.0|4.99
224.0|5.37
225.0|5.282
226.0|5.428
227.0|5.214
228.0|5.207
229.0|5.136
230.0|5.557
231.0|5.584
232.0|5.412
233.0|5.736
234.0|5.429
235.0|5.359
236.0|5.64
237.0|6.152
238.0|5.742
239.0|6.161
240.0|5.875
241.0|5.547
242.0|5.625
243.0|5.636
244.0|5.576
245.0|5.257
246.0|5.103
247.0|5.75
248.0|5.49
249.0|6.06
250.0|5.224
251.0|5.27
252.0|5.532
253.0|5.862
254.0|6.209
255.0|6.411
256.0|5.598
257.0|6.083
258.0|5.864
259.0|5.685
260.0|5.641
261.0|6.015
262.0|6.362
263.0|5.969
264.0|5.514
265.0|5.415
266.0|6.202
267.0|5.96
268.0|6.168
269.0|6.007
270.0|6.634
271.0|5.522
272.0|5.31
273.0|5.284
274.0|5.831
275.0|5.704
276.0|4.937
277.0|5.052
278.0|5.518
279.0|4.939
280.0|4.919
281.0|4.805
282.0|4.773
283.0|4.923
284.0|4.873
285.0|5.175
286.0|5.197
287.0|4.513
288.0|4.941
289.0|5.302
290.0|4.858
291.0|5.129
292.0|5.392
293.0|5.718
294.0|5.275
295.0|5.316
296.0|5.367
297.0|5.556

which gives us 9.4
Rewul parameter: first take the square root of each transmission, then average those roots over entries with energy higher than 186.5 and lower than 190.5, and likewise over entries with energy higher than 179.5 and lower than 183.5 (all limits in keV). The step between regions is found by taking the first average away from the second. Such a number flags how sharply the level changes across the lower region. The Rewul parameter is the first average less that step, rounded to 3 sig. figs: 2.38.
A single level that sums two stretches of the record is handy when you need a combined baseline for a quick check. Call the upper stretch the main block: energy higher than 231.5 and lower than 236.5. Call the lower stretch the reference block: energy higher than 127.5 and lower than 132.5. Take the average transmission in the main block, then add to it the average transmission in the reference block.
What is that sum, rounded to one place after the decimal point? 10.3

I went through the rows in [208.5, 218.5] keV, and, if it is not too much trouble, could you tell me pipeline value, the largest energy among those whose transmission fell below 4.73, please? 218.0 keV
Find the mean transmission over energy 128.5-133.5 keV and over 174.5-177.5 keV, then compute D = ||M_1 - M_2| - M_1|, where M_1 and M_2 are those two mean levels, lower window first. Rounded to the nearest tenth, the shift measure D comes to 4.8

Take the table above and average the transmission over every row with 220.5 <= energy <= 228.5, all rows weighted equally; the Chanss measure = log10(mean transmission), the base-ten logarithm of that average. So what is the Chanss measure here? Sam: 0.726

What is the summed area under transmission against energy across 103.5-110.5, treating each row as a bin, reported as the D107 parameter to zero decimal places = 28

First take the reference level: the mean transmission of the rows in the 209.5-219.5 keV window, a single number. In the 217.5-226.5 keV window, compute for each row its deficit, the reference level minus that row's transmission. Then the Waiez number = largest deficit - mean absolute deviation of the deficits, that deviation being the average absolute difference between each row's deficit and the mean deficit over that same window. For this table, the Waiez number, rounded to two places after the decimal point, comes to -0.22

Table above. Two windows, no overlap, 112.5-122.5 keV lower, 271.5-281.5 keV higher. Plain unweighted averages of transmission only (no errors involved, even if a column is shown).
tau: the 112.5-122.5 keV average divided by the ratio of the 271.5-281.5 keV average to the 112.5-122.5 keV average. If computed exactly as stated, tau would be 3.6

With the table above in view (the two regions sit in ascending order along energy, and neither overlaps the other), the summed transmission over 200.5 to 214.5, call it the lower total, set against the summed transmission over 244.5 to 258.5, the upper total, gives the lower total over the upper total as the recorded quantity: 0.84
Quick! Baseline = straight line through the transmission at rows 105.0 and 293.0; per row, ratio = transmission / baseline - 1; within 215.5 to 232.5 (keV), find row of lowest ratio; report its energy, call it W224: 218.0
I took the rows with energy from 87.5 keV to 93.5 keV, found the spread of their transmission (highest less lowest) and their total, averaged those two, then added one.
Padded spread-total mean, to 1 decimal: 12.0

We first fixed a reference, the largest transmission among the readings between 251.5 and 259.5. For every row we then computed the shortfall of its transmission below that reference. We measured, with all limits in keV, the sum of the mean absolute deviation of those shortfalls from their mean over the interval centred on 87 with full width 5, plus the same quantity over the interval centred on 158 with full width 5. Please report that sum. 0.37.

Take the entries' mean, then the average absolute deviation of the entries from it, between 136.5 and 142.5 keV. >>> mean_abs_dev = 0.227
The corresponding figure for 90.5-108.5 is 0.206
